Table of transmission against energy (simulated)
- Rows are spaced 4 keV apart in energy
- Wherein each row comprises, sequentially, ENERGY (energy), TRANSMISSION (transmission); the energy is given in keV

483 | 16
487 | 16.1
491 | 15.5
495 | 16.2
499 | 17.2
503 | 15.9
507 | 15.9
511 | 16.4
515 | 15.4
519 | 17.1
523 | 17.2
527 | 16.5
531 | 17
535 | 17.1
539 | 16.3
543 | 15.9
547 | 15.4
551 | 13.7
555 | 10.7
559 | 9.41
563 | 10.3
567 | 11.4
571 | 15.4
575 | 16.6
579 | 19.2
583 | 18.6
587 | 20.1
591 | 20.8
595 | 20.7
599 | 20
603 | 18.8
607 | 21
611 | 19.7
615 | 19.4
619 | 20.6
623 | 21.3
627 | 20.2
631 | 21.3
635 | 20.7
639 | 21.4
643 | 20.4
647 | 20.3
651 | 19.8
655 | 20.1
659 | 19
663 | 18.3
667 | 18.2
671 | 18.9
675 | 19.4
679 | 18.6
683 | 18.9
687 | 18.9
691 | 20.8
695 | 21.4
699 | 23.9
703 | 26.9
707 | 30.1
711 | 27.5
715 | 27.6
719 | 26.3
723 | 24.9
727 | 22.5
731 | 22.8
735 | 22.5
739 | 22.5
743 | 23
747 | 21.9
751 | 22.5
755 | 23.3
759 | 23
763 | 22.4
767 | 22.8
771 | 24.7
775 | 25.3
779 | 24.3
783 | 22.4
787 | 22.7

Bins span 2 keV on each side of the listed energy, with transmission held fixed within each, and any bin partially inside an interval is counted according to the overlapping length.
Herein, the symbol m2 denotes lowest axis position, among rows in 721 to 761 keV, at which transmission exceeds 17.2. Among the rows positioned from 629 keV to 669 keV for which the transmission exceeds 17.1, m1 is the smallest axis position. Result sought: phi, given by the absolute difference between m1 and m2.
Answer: 92 keV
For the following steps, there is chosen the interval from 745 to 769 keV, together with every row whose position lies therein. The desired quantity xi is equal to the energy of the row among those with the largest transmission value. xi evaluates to 755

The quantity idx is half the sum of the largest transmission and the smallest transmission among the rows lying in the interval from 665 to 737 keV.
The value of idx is 24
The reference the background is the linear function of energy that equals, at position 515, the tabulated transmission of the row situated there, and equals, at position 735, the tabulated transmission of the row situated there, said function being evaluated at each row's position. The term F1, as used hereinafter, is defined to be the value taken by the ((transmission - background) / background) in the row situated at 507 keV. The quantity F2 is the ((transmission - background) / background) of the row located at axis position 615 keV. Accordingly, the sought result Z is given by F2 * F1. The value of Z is 0.0021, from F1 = 0.05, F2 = 0.04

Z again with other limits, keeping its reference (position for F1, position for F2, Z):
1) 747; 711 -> -0.0115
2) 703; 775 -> 0.0161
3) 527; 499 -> 0.0070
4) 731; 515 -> 0.0000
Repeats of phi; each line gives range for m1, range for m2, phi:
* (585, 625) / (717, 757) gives 132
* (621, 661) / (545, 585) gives 44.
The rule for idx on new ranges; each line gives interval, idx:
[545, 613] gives 15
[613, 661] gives 20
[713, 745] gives 25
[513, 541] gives 16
